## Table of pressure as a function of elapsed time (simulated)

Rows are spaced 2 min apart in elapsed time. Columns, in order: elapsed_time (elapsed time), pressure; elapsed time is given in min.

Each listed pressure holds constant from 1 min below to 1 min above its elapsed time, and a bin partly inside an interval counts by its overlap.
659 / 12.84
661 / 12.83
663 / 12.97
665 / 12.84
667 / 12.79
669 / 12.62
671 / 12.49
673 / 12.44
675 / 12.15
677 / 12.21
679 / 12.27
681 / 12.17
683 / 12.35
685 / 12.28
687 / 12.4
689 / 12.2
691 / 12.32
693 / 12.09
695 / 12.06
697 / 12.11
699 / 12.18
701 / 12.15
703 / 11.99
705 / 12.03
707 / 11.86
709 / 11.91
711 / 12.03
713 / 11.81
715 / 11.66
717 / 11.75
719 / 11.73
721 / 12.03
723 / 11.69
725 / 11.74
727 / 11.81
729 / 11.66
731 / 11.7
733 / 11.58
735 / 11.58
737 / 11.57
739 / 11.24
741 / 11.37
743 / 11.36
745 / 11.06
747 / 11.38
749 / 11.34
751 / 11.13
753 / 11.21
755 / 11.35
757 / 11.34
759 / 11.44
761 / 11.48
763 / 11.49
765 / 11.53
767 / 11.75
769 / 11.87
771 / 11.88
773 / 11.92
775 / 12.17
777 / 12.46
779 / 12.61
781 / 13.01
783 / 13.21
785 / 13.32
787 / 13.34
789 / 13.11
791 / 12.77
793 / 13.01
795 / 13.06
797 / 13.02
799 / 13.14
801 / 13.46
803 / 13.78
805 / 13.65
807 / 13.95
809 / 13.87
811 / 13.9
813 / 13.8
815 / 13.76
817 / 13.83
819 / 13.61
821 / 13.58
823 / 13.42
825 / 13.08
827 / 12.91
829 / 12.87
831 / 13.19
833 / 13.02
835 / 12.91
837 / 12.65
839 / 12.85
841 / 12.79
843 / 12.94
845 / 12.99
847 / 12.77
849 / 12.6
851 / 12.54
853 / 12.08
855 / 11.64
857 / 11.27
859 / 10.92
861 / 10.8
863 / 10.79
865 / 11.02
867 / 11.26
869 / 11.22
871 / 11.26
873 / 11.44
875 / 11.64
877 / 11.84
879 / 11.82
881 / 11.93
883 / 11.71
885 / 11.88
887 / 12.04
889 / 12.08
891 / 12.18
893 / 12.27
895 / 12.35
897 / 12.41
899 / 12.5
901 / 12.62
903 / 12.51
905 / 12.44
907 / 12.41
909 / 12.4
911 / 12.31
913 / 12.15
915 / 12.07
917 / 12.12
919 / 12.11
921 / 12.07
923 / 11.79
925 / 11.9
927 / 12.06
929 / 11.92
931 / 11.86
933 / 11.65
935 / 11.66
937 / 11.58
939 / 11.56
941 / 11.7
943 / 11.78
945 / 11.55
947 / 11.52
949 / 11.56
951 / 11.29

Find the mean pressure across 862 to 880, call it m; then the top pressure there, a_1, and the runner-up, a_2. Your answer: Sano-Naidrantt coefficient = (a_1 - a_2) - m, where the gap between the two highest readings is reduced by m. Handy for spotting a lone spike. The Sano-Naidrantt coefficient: -11.3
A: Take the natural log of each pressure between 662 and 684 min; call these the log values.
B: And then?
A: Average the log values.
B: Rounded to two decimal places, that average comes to 2.52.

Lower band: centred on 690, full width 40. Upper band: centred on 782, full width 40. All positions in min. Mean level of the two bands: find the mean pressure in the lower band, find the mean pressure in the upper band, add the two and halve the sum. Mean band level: 12.4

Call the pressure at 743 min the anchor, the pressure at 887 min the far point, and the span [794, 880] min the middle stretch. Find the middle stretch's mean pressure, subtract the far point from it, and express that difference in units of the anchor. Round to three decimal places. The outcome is 0.052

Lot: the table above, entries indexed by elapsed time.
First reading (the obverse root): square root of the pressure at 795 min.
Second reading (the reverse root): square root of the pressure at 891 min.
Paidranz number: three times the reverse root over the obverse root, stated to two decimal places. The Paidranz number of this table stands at 2.90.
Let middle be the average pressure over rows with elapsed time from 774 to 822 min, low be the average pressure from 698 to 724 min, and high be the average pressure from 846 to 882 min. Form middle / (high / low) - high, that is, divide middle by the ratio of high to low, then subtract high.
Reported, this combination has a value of 2.1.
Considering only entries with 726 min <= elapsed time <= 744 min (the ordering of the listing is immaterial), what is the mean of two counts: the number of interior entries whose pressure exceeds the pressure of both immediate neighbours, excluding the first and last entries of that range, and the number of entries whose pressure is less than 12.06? 5.5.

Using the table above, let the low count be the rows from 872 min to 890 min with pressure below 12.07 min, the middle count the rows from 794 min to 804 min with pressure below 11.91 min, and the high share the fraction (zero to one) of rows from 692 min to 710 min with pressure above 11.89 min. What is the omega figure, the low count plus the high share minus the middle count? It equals 9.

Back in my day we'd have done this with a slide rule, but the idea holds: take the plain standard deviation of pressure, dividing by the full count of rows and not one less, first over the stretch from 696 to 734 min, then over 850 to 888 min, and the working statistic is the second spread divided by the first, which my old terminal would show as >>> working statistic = 2.6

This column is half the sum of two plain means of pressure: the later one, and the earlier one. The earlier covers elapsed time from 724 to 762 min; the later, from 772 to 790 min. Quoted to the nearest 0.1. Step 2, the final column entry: 12.1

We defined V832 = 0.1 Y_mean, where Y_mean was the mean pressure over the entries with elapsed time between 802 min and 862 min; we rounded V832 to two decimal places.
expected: 1.29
